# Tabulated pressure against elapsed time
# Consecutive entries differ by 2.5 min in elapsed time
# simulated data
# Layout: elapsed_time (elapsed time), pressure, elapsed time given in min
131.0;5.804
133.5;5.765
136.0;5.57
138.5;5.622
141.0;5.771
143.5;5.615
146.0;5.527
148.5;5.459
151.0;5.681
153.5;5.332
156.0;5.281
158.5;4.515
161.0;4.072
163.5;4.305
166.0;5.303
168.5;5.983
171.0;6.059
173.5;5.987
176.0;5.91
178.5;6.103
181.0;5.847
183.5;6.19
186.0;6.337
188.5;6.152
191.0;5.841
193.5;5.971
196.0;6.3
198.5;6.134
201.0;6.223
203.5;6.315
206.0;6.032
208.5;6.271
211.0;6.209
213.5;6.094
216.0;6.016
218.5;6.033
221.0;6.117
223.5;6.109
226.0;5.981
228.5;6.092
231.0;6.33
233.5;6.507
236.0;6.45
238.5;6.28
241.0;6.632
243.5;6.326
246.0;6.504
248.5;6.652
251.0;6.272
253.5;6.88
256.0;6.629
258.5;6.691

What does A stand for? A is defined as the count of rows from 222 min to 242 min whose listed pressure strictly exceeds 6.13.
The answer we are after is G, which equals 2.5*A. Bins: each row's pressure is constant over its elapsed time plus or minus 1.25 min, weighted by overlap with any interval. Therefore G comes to 12.5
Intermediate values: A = 5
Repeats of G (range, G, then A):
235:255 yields 20.0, 8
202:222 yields 7.5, 3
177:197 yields 10.0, 4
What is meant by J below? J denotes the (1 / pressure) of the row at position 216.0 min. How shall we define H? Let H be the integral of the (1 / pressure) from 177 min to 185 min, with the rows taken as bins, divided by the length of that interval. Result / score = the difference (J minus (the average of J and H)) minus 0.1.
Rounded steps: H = 0.165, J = 0.166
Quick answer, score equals -0.100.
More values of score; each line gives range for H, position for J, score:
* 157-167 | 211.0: -0.130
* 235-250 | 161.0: -0.055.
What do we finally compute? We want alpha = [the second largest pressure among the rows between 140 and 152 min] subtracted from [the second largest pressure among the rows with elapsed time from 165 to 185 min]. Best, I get 0.42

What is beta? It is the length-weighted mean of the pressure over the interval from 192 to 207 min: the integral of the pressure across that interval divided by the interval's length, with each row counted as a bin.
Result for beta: 6.2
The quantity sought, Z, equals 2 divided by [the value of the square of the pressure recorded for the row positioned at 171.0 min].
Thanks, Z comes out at 0.054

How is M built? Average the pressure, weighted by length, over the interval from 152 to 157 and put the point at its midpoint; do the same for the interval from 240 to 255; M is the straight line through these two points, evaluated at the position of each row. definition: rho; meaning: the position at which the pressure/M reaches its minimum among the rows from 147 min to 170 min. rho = 161.0 min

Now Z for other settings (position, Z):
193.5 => 0.056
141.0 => 0.060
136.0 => 0.064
